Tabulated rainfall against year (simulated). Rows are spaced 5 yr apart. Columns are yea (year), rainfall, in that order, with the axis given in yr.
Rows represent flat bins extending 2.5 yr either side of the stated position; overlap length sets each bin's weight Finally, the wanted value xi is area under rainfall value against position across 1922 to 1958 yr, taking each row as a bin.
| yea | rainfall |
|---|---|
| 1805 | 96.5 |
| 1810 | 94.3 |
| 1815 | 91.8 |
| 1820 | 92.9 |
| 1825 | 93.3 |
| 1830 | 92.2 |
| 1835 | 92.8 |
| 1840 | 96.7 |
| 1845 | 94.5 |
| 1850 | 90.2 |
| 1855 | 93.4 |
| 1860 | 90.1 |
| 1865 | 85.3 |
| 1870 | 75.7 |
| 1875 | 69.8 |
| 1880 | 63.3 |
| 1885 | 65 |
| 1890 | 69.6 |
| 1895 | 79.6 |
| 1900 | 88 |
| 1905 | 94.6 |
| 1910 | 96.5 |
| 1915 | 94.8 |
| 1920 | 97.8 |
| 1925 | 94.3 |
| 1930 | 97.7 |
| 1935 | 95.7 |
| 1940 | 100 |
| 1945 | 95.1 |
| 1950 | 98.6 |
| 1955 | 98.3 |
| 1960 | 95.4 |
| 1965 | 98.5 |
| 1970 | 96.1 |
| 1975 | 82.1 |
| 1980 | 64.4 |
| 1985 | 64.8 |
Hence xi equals 3495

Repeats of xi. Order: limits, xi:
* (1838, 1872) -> 3043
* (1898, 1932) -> 3226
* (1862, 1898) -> 2631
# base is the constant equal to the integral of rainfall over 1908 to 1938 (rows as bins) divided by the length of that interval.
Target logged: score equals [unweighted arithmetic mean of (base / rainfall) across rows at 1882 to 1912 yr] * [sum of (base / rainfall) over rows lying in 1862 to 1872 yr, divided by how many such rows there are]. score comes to 1.43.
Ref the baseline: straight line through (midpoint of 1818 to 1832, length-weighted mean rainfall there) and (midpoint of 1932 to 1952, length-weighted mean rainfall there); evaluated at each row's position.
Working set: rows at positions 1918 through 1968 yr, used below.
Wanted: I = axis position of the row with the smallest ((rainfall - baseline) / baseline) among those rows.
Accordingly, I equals 1960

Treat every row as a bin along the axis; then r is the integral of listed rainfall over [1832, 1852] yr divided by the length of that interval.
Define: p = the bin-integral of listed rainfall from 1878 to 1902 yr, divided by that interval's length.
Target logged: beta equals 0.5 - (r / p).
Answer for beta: -0.78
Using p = 73.0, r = 93.6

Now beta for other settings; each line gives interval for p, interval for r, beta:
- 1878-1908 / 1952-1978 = -0.71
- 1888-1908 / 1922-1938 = -0.65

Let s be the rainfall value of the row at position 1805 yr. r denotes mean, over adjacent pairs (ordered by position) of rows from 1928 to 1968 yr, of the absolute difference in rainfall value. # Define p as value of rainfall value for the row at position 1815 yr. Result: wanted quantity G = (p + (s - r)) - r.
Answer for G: 182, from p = 91.8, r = 3.0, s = 96.5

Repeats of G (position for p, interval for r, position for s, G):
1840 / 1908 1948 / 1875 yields 160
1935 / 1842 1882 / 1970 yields 181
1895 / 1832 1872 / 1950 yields 169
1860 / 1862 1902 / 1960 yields 172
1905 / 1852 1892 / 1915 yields 179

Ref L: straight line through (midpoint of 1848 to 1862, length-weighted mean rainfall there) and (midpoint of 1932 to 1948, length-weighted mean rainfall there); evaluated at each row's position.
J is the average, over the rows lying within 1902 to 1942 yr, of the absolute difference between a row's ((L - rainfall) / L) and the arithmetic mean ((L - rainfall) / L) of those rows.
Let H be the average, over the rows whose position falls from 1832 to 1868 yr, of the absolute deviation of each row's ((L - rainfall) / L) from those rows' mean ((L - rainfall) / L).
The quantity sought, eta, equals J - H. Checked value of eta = -0.02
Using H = 0.0365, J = 0.015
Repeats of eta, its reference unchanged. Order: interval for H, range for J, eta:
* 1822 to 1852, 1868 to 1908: 0.07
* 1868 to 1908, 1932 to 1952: -0.07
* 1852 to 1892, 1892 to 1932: -0.07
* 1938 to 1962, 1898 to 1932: 0.00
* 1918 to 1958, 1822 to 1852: 0.00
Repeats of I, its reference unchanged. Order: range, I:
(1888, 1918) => 1890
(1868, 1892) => 1880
